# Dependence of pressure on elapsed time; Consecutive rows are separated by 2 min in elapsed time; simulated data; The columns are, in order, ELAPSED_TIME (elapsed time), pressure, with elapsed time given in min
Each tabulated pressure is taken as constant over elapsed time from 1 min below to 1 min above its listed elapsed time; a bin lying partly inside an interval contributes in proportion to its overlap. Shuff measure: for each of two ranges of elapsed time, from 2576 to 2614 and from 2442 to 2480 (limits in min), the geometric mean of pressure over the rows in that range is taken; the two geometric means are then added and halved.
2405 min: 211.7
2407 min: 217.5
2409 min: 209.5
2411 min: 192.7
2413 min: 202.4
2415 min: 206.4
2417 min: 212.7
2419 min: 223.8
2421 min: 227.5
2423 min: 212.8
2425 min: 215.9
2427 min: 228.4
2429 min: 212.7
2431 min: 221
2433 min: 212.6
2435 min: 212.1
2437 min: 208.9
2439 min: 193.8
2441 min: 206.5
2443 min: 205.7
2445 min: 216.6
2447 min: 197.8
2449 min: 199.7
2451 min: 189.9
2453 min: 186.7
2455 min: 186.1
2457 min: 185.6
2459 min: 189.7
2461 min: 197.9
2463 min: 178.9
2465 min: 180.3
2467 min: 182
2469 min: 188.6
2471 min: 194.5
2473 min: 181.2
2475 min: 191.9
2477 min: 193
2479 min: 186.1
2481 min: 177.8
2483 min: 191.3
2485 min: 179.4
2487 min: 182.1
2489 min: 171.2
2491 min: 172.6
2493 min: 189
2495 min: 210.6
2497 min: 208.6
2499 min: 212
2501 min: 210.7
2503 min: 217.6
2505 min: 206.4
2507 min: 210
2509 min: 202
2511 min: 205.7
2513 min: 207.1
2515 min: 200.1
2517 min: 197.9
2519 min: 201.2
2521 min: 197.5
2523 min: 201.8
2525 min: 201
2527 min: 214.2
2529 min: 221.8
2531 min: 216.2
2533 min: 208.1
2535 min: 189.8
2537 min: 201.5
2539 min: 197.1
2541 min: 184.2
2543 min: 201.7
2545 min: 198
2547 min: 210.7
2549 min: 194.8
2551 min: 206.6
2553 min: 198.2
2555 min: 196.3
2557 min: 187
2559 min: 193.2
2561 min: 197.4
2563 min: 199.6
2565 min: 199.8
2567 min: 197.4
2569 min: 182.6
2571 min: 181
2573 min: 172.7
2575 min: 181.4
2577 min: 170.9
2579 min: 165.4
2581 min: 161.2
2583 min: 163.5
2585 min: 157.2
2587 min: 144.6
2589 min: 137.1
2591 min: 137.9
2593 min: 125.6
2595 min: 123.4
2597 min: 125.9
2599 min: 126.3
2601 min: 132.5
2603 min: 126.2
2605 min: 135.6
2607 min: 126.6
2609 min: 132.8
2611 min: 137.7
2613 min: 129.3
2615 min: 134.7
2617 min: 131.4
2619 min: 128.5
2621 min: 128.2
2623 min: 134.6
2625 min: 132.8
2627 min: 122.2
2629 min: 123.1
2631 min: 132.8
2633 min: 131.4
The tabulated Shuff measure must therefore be 165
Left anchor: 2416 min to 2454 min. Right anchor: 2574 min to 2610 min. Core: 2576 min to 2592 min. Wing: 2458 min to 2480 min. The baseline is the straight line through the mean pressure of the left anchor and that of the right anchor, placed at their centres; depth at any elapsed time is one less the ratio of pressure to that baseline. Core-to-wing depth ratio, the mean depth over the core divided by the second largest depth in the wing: -0.66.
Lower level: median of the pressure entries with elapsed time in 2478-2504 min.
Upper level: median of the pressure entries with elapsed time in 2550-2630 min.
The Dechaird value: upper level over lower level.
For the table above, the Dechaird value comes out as 0.73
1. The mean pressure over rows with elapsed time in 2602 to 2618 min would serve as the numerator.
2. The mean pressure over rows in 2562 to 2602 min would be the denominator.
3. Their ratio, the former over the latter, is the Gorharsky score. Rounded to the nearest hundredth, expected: 0.83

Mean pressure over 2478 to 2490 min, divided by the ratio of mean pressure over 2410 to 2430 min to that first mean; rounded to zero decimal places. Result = 154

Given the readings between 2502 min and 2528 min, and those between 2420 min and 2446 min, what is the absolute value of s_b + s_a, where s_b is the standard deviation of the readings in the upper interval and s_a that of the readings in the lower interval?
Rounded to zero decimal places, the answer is 15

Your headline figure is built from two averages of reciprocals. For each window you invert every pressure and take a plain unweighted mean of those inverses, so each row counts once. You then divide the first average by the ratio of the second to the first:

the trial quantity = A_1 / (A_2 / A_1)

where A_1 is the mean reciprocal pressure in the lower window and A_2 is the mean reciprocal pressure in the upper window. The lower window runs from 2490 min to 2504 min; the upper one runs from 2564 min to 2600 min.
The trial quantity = 0.0038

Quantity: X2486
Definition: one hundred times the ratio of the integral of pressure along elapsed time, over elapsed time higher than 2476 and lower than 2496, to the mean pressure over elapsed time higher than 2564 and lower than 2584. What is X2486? 2087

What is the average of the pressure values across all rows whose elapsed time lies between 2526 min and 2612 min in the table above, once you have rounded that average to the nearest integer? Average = 174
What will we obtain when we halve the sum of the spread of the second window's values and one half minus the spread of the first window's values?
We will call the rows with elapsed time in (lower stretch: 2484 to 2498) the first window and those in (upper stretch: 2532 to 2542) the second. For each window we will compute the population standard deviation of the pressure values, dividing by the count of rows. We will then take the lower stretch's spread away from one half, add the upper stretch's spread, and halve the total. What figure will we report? -3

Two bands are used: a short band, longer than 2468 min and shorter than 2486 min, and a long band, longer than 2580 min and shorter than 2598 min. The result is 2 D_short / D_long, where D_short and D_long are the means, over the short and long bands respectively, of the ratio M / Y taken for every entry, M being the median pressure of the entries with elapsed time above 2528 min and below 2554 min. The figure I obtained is 1.5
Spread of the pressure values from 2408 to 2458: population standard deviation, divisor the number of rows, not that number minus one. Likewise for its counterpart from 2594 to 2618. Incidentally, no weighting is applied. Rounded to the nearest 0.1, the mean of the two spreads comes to 8.4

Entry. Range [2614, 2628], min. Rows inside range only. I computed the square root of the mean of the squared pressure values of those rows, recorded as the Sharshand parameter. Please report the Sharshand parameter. 130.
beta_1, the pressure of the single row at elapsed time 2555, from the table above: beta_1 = 196.3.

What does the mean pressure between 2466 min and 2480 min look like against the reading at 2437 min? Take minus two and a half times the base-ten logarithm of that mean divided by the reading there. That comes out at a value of 0.11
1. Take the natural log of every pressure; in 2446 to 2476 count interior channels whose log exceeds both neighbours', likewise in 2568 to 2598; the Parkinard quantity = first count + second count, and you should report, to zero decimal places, 6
